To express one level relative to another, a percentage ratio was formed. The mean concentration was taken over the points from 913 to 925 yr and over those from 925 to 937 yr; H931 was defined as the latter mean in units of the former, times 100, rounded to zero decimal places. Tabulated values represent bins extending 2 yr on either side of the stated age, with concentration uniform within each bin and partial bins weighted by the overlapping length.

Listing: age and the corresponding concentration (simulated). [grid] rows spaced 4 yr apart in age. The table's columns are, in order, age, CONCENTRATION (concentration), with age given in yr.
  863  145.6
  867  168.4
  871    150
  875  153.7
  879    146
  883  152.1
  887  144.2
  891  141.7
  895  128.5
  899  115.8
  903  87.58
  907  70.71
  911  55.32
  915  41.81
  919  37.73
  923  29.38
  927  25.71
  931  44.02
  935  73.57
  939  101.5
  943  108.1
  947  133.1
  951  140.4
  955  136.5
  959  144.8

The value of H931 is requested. 132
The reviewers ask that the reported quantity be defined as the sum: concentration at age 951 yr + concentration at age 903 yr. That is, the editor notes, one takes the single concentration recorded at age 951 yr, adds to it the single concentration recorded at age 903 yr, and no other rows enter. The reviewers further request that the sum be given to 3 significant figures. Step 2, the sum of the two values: 228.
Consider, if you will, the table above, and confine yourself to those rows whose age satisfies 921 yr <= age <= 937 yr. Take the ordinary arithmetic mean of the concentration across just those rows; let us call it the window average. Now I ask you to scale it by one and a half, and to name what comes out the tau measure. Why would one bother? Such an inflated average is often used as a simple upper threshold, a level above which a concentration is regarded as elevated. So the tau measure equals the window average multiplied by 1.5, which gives 65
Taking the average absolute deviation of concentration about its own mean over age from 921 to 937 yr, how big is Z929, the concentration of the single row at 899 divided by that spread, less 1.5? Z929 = 5.9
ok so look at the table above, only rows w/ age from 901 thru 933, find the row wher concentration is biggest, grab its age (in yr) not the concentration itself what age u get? 903 yr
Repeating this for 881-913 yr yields 883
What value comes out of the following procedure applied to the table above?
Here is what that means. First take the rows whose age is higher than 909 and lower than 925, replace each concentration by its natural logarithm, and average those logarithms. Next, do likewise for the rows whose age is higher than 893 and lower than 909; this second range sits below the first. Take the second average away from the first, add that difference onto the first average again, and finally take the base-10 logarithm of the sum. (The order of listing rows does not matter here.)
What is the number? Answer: 0.45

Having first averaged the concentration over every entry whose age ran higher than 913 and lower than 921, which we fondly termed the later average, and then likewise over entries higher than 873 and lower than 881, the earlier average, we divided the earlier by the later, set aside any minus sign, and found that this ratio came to 3.8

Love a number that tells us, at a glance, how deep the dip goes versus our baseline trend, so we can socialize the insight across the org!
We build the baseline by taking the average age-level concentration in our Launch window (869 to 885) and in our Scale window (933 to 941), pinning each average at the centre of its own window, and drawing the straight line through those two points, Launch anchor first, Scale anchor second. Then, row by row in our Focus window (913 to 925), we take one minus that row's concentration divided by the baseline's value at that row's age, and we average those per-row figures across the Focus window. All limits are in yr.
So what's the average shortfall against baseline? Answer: 0.66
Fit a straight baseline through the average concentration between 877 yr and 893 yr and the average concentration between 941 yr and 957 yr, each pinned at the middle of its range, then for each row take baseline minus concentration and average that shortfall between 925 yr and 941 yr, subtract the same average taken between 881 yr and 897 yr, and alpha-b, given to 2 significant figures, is 69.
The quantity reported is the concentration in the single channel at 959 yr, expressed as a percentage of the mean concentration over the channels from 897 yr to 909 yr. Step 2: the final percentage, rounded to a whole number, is 158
